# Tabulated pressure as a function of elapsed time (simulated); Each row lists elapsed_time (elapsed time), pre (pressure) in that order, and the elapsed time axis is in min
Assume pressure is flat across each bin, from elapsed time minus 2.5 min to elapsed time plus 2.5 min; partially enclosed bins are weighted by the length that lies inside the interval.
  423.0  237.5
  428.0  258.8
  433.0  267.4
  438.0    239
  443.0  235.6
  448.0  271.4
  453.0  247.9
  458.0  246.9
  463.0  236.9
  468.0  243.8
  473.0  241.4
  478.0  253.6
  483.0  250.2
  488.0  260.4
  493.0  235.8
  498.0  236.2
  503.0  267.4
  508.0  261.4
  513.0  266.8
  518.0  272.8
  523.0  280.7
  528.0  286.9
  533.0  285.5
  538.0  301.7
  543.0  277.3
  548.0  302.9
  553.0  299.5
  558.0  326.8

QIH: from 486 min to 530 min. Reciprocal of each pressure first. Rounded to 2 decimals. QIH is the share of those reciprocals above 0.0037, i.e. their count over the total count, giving 0.67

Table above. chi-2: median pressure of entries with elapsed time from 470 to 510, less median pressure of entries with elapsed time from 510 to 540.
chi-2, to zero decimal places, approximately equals -31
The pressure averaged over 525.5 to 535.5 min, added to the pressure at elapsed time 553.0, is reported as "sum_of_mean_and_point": 586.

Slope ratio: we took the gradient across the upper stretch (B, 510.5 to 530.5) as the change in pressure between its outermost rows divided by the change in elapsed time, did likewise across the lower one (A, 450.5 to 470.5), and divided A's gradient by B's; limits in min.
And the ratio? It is -0.20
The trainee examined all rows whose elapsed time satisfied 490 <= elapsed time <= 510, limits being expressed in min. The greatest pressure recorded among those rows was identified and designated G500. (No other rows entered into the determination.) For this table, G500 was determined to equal 267.4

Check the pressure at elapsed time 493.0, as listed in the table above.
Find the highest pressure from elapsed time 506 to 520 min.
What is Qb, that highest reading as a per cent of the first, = 116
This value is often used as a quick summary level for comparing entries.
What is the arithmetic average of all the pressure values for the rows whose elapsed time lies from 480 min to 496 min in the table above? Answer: 249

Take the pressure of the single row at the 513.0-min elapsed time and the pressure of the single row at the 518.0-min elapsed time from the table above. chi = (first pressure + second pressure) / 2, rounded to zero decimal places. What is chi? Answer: 270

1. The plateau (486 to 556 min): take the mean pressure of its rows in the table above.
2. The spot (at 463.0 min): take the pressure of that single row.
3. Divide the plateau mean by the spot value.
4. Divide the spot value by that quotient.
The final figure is 205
